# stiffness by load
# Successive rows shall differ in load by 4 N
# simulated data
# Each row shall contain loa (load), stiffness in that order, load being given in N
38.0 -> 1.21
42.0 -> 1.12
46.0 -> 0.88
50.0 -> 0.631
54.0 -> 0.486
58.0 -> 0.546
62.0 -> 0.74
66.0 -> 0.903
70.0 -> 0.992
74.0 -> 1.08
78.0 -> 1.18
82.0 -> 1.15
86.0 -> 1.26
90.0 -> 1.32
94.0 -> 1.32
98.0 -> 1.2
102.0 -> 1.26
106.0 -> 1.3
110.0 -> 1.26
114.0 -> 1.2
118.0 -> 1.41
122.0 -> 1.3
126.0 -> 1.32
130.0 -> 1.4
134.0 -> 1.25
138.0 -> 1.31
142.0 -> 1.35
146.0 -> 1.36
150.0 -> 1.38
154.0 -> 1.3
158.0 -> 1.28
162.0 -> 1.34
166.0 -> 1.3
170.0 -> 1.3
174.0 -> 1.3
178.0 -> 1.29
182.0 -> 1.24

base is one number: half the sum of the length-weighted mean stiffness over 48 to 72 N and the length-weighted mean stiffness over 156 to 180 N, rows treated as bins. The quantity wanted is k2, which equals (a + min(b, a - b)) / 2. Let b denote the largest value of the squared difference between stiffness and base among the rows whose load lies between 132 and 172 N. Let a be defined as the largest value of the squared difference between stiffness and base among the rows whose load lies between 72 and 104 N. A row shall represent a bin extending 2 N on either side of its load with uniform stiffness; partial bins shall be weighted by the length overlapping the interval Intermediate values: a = 0.097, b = 0.14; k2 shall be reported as 0.03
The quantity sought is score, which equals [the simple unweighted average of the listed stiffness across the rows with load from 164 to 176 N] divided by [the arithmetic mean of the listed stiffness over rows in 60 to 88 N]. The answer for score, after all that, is 1.2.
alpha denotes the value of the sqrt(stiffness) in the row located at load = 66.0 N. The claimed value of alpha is 0.95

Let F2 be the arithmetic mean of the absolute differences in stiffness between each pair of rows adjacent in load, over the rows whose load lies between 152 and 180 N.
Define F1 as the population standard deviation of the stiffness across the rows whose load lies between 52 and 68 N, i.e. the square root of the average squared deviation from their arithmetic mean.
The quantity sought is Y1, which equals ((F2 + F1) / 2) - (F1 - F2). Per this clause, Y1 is -0.05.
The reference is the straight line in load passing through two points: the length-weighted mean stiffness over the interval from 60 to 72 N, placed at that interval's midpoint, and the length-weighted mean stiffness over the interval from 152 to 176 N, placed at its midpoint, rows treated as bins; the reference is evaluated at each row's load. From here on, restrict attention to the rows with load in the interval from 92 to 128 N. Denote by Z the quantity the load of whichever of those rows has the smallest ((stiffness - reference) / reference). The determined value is 114.0 N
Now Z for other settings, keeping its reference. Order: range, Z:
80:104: 98.0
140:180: 178.0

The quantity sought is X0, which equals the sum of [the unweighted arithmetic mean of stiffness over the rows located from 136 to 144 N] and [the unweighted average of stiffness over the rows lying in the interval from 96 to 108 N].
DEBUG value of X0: 2.583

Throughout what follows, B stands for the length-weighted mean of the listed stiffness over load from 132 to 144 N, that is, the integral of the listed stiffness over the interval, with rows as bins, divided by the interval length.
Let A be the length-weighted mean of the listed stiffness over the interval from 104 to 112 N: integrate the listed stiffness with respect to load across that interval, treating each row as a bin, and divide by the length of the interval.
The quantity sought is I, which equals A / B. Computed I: 0.98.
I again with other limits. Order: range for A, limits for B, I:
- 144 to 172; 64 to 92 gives 1.17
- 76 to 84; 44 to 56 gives 1.75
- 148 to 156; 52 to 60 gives 2.60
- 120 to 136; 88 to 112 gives 1.03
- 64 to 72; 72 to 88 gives 0.81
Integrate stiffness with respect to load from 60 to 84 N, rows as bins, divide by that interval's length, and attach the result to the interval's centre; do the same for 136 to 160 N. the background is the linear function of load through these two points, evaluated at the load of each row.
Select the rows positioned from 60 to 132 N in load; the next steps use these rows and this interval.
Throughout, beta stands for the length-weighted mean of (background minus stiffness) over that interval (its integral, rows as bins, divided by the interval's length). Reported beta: -0.09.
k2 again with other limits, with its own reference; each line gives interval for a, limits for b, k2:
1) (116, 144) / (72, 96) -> 0.11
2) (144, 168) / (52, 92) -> 0.00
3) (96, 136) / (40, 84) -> 0.02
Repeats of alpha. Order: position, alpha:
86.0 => 1.12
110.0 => 1.12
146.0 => 1.17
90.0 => 1.15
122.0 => 1.14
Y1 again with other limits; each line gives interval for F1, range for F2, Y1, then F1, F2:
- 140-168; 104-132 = 0.11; 0.03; 0.09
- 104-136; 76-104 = 0.06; 0.07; 0.06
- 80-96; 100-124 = 0.10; 0.07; 0.09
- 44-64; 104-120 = 0.08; 0.14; 0.10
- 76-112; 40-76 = 0.20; 0.06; 0.15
